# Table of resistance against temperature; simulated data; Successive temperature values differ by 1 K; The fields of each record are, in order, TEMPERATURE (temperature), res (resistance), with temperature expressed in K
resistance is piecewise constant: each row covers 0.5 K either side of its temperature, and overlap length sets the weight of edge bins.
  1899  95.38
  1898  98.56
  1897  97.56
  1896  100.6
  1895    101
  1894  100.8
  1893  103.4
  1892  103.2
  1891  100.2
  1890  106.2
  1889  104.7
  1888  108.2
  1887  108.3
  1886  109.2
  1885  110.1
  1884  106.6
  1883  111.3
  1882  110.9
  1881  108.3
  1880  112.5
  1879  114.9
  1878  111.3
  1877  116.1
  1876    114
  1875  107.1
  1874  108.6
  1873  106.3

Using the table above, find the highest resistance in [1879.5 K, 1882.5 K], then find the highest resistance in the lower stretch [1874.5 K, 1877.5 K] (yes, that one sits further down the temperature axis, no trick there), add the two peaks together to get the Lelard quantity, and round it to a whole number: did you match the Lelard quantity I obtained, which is 229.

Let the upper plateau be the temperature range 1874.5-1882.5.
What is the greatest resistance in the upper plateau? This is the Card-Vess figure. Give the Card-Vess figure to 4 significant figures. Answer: 116.1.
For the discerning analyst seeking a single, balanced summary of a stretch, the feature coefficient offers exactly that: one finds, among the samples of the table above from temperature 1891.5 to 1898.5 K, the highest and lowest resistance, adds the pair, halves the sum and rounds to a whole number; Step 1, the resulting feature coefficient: 100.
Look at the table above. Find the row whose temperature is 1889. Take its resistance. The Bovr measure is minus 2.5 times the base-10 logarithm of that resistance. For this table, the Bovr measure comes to -5.05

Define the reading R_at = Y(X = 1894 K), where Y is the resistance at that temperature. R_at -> 100.8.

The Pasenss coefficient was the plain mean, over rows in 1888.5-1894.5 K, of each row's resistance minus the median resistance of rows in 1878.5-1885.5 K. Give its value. -8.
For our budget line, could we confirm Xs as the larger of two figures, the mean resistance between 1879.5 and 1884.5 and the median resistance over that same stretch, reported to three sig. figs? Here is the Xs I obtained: 111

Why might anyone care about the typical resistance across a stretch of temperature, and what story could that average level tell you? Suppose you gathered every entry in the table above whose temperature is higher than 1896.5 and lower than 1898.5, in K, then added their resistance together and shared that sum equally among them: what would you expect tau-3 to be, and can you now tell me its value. 98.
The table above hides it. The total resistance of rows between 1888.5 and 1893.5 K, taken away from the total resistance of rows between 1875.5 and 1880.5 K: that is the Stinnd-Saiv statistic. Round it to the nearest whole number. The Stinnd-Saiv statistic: 51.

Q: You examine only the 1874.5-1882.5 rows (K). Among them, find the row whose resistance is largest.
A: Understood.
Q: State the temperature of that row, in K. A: 1877 K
